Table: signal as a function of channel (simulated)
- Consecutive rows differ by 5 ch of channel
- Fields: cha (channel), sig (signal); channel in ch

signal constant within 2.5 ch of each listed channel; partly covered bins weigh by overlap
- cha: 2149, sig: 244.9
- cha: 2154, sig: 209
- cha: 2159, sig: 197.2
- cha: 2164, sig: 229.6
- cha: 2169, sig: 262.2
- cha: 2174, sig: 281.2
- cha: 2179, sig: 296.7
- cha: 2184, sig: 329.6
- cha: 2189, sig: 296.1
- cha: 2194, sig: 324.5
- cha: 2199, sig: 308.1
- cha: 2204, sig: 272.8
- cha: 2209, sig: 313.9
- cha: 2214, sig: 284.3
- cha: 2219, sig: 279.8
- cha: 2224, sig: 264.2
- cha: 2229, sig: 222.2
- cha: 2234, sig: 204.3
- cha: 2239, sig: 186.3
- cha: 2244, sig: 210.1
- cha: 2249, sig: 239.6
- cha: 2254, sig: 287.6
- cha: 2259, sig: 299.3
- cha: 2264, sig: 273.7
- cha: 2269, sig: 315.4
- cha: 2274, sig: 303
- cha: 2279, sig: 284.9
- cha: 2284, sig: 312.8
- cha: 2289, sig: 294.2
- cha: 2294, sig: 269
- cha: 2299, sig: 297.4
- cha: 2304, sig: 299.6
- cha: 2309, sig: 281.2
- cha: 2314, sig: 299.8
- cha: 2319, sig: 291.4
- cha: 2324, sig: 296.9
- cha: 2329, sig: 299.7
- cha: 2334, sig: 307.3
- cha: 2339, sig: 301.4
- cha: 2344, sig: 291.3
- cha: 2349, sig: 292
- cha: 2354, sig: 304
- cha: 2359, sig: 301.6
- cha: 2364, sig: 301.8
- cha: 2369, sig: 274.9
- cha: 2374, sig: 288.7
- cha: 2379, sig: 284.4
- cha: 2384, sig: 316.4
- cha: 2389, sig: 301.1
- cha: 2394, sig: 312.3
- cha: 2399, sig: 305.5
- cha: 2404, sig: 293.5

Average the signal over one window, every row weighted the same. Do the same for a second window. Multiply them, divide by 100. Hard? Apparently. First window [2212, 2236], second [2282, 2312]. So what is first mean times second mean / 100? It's 734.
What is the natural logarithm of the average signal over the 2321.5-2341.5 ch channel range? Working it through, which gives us 5.71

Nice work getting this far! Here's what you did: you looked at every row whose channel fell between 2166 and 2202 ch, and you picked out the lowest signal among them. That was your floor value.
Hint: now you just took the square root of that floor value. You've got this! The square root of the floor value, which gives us 16.2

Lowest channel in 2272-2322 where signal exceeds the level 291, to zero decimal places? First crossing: 2274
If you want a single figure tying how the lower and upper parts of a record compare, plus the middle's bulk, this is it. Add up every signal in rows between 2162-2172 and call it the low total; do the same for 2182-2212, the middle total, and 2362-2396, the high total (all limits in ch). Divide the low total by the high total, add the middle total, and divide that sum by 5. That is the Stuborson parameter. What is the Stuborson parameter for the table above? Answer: 369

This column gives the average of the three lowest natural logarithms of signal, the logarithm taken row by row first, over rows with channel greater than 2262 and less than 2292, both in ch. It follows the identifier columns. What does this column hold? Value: 5.65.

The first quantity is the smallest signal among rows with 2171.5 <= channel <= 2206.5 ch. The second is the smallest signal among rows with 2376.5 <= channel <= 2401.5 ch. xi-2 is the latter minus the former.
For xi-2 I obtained 12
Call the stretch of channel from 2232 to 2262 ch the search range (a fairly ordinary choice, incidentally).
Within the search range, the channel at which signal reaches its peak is 2259 ch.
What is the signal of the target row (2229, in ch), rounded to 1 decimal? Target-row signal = 222.2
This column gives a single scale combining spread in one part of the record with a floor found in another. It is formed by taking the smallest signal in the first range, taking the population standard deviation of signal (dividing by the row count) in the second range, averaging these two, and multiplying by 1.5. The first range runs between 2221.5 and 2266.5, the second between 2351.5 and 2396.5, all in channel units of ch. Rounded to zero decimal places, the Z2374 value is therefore 149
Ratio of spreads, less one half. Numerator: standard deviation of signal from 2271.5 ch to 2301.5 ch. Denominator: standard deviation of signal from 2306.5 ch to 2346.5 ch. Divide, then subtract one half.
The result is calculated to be 1.4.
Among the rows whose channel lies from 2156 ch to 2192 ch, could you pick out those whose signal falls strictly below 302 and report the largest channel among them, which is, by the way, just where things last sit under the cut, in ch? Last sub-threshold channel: 2189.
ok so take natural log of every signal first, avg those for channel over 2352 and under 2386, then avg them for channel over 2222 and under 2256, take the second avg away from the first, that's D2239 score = 0.26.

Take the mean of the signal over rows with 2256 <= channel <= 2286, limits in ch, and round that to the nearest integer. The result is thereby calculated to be 298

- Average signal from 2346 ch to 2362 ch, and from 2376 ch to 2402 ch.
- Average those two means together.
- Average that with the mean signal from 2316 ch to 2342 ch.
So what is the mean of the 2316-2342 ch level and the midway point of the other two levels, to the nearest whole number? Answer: 300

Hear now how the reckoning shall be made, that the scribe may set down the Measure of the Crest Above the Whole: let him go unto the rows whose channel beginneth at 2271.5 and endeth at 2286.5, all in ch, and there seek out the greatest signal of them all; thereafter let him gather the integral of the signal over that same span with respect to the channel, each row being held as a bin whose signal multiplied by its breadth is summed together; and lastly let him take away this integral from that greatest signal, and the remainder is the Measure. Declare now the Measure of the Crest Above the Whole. -4191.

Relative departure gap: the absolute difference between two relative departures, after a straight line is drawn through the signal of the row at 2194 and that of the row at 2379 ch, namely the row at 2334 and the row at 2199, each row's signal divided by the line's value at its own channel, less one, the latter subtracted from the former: 0.092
